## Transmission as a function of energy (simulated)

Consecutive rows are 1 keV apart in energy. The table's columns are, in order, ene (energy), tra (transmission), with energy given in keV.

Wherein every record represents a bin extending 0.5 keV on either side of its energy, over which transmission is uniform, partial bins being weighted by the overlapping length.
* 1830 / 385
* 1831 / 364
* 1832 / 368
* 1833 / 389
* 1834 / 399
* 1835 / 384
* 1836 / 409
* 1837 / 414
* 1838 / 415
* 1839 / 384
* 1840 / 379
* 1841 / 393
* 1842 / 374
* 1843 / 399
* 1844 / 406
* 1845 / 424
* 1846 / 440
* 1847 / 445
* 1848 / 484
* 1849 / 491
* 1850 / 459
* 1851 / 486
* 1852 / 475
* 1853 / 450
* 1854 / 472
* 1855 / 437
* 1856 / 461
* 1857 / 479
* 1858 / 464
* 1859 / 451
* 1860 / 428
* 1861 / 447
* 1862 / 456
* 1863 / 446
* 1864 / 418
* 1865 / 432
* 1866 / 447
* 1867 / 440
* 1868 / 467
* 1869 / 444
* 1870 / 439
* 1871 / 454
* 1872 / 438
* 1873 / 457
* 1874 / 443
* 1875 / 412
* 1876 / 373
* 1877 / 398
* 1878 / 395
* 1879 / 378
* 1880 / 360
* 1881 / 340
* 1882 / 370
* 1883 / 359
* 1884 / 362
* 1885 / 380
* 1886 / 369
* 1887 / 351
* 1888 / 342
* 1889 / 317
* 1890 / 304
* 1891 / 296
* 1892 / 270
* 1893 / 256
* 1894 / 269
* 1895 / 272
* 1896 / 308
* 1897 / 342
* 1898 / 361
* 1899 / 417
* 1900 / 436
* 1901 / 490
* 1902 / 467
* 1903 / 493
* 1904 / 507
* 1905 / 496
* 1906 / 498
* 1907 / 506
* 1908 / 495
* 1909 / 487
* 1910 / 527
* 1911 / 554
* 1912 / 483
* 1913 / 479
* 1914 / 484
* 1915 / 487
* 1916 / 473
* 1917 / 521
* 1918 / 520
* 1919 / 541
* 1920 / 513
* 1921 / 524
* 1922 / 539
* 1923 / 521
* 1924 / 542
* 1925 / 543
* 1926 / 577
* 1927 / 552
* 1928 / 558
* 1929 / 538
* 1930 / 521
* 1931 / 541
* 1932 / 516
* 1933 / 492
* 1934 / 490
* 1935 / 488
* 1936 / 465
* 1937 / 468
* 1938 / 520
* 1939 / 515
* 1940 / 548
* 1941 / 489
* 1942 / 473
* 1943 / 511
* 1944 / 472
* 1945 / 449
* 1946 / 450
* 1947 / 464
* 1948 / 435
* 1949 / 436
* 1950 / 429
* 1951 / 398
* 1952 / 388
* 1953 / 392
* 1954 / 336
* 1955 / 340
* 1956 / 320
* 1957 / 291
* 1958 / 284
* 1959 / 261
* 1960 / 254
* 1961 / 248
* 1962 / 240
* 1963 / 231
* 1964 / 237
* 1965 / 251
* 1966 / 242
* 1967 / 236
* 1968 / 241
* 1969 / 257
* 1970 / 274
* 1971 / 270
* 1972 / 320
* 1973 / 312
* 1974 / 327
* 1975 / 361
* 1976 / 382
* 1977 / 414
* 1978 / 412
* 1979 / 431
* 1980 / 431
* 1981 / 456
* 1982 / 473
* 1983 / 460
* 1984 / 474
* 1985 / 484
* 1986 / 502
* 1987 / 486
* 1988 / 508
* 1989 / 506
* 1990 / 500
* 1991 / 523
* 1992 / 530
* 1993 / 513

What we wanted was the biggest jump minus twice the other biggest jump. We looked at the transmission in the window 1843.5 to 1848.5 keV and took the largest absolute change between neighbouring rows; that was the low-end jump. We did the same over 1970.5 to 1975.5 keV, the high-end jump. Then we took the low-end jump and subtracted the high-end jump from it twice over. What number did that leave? -61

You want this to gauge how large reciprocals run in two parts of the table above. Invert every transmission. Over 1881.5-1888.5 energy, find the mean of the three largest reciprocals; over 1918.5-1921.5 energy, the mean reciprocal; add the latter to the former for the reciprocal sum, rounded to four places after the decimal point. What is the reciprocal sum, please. 0.0048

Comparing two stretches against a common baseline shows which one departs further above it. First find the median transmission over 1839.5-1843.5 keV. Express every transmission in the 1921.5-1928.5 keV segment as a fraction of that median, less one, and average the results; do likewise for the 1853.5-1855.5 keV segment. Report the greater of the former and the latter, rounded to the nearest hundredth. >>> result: 0.42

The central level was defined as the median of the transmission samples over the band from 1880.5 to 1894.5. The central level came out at 341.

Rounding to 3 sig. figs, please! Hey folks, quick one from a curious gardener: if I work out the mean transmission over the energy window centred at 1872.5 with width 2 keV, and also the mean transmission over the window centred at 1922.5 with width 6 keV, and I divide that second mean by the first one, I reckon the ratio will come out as 1.19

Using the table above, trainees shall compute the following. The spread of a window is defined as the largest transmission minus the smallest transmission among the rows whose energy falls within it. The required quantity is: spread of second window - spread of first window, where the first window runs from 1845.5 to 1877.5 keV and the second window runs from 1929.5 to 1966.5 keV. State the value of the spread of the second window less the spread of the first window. 199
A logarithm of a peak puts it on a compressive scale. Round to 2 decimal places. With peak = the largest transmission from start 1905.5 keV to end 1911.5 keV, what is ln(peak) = 6.32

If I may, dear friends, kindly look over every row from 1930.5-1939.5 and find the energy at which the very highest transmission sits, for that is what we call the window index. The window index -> 1931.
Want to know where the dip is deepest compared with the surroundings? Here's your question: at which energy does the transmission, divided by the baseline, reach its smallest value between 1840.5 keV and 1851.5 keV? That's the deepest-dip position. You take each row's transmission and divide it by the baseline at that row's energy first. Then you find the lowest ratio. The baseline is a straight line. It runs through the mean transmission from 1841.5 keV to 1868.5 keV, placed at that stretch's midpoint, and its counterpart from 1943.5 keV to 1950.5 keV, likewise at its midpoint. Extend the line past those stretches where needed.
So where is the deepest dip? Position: 1842 keV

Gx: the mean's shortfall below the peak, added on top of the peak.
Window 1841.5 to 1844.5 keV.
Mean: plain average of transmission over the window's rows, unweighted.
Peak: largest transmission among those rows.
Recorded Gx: 419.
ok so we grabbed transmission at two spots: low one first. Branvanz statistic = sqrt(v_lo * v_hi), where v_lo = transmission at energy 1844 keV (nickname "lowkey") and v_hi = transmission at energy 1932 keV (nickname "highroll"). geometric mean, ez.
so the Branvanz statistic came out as 458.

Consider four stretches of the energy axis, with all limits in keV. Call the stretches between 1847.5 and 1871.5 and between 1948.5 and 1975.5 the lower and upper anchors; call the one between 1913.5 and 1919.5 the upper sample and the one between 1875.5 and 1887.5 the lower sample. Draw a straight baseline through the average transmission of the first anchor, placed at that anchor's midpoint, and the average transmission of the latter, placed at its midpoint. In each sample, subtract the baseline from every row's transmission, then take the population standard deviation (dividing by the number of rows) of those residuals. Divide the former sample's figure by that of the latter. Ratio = 1.9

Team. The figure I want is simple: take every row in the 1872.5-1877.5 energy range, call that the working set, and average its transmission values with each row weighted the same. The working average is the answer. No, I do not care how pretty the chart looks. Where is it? 417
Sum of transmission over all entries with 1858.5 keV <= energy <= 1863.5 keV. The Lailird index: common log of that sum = 3.35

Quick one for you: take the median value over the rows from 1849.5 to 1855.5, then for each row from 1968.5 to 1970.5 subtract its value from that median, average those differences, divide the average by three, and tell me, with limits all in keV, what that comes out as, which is 67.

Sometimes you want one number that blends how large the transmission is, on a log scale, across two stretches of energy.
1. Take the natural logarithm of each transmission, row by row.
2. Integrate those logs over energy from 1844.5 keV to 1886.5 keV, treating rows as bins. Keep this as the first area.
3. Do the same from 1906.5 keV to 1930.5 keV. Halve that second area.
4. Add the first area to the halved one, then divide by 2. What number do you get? 165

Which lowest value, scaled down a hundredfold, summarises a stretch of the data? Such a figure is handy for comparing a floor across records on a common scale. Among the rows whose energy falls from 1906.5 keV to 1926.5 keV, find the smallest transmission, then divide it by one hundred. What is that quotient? 4.7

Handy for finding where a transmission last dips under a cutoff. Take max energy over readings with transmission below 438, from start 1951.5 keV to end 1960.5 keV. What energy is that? 1960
